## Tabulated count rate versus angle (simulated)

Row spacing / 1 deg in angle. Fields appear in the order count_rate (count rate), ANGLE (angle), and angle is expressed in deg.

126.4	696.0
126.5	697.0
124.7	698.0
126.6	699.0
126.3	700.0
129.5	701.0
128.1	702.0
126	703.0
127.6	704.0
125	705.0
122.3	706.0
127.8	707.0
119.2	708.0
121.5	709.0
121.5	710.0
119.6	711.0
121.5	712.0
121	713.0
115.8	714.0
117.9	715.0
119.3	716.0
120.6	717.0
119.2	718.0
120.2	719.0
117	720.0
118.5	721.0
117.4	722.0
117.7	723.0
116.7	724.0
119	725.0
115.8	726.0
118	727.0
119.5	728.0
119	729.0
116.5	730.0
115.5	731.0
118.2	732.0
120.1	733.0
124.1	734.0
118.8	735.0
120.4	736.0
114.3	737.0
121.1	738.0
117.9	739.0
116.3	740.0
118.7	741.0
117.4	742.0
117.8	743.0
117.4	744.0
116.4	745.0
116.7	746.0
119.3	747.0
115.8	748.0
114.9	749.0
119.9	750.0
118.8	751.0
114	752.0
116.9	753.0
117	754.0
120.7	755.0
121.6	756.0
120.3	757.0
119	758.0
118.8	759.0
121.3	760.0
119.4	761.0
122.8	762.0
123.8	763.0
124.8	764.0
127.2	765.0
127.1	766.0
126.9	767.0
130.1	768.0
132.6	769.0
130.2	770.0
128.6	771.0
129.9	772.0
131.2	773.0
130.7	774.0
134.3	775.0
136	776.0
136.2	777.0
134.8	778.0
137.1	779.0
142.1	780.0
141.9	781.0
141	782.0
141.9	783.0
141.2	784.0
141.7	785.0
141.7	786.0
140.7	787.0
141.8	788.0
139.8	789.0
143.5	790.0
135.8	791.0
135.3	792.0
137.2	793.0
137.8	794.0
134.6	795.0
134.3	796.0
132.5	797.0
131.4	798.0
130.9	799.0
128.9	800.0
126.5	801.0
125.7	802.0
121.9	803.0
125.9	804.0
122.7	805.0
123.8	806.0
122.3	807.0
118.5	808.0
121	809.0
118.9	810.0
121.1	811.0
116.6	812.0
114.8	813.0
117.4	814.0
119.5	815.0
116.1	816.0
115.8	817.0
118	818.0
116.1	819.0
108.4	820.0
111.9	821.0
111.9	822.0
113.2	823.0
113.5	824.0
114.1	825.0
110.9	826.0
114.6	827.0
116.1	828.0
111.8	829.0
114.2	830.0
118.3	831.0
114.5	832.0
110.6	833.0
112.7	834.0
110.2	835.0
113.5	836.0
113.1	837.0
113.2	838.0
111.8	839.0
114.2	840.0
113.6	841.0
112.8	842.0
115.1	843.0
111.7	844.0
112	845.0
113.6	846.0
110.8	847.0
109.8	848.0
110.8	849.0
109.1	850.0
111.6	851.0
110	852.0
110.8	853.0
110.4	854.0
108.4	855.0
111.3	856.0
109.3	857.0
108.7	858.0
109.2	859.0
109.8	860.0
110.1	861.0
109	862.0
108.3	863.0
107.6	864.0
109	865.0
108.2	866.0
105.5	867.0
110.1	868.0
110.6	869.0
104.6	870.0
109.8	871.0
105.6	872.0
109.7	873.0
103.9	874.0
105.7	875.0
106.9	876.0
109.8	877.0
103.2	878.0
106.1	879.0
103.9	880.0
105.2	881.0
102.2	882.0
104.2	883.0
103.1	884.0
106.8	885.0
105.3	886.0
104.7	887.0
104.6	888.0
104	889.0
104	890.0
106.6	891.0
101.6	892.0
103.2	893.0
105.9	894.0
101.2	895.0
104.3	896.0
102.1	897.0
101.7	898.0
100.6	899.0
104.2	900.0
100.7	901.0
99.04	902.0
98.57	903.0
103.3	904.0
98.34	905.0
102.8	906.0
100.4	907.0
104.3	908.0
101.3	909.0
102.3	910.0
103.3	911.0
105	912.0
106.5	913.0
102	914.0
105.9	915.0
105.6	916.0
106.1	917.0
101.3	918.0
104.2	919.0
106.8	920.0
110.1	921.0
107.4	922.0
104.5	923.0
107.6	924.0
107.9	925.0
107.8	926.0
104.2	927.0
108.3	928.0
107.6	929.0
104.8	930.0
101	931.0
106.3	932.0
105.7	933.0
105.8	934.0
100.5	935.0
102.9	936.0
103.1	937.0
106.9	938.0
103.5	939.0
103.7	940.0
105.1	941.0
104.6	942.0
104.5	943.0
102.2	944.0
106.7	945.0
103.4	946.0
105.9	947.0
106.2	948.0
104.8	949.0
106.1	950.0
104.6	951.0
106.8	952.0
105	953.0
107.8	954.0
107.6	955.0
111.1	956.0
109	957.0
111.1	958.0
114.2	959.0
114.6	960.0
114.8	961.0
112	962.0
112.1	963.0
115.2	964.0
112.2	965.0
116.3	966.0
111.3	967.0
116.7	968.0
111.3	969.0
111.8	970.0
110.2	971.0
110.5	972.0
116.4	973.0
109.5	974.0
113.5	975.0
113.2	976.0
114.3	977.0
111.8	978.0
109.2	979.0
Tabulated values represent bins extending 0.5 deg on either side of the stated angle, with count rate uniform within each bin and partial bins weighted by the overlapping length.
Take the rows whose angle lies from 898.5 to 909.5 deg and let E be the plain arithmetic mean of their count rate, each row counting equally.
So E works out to 101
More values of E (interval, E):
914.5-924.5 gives 106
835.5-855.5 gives 112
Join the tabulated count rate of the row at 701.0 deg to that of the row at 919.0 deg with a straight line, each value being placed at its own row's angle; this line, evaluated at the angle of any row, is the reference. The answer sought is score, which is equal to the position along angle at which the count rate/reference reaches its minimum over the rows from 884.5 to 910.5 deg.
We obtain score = 905.0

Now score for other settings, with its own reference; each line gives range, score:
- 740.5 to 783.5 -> 752.0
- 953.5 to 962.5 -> 955.0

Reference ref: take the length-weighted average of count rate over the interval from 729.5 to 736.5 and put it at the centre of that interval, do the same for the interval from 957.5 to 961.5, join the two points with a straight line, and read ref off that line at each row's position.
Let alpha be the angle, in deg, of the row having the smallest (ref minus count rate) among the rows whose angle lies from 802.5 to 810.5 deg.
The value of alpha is 804.0 deg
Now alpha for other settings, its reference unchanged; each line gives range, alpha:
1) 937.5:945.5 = 938.0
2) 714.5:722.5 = 717.0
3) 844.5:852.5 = 846.0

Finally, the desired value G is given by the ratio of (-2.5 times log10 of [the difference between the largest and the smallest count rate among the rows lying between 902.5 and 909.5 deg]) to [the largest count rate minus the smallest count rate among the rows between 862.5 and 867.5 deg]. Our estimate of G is -0.55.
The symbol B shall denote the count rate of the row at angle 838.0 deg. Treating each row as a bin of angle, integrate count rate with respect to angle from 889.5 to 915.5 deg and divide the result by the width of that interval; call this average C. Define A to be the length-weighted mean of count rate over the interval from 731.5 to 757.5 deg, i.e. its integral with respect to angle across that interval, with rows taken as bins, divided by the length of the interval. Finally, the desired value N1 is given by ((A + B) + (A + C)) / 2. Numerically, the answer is 226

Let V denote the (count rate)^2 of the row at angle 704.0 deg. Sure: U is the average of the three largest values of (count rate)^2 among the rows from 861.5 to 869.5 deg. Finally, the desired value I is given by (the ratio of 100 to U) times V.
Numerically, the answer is 135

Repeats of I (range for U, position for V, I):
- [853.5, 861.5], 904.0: 87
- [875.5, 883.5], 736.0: 125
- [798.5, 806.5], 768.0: 102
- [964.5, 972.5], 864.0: 87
